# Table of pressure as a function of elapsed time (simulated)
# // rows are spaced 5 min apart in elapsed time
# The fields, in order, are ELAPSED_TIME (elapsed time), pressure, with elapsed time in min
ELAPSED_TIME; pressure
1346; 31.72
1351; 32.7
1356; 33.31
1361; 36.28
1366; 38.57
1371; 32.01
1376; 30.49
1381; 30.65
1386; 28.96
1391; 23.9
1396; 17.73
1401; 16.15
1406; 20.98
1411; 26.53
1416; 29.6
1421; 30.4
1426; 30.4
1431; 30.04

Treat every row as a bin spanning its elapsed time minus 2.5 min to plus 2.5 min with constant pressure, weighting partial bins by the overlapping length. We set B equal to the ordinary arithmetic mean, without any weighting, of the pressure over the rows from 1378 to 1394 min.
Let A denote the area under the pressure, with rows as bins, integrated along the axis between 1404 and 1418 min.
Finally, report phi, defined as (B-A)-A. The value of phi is -693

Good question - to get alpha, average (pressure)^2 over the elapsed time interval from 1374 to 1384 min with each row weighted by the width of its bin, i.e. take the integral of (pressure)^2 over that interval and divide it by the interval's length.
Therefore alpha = 930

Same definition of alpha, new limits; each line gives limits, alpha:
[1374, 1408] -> 611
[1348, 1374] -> 1192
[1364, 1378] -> 1143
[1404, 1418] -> 674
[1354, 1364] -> 1232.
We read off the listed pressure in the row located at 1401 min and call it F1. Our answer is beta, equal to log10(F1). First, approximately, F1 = 16.15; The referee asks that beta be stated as 1.21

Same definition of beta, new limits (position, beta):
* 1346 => 1.50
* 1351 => 1.51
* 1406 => 1.32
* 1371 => 1.51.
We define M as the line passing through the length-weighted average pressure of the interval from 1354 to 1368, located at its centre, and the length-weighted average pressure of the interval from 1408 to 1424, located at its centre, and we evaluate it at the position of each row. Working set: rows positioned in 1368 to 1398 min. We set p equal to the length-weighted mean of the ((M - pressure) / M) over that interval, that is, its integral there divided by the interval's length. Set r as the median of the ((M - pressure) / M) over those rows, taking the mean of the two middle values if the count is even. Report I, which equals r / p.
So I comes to 0.6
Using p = 0.169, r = 0.11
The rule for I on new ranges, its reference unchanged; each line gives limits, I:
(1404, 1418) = 0.8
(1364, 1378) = 2.4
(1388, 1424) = 1.3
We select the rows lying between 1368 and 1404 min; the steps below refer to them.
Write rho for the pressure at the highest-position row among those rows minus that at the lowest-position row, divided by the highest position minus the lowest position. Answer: -0.5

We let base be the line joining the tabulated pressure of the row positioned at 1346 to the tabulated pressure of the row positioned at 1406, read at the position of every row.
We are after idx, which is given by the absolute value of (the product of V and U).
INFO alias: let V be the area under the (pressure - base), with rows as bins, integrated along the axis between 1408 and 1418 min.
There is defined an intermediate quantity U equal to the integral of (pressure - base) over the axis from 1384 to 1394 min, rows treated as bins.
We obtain 1459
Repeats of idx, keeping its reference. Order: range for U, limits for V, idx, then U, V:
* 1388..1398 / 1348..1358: 475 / -19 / 25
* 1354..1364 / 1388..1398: 1094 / 57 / -19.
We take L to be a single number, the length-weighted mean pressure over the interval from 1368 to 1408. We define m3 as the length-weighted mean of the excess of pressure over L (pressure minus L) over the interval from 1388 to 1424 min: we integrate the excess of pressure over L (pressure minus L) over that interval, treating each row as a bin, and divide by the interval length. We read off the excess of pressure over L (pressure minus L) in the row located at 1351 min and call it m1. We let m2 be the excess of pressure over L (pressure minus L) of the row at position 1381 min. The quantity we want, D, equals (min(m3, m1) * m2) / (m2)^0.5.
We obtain -4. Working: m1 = 7.4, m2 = 5.3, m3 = -1.5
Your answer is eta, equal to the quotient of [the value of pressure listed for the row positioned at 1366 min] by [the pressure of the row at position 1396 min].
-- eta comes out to 2.18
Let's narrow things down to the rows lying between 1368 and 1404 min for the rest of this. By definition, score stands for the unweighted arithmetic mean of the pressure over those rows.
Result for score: 25.7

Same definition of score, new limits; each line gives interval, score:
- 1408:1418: 28.1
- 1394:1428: 24.5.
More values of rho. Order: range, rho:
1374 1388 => -0.2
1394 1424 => 0.5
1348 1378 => -0.1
